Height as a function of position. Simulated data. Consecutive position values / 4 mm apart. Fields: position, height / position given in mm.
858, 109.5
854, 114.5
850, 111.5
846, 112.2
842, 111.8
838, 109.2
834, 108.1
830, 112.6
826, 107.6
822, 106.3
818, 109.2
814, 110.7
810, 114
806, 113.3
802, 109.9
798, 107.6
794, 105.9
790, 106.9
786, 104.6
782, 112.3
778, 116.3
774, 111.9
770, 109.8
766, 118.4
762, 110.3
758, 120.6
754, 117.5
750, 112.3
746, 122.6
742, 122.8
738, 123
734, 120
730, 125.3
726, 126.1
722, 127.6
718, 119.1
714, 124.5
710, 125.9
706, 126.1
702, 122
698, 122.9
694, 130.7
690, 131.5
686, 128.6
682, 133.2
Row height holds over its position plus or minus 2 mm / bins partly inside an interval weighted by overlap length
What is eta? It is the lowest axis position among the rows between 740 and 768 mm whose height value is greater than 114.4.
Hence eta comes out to 742 mm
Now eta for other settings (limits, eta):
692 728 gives 694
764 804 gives 766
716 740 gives 718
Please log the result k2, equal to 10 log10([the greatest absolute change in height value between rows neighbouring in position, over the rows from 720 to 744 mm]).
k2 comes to 7.2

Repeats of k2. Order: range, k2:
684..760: 10.1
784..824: 5.3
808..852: 7.0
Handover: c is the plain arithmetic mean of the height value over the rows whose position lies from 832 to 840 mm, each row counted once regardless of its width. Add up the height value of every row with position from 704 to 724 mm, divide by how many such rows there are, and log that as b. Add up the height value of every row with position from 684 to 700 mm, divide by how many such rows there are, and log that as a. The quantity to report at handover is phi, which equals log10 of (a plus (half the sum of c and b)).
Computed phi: 2.39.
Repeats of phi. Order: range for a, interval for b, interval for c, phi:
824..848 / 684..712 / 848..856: 2.36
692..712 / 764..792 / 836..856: 2.38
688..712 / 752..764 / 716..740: 2.39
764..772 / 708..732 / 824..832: 2.36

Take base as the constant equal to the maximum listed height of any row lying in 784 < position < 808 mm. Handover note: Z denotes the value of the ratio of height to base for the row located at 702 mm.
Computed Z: 1.08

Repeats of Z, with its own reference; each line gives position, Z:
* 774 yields 0.99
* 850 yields 0.98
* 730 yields 1.11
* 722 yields 1.13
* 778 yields 1.03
